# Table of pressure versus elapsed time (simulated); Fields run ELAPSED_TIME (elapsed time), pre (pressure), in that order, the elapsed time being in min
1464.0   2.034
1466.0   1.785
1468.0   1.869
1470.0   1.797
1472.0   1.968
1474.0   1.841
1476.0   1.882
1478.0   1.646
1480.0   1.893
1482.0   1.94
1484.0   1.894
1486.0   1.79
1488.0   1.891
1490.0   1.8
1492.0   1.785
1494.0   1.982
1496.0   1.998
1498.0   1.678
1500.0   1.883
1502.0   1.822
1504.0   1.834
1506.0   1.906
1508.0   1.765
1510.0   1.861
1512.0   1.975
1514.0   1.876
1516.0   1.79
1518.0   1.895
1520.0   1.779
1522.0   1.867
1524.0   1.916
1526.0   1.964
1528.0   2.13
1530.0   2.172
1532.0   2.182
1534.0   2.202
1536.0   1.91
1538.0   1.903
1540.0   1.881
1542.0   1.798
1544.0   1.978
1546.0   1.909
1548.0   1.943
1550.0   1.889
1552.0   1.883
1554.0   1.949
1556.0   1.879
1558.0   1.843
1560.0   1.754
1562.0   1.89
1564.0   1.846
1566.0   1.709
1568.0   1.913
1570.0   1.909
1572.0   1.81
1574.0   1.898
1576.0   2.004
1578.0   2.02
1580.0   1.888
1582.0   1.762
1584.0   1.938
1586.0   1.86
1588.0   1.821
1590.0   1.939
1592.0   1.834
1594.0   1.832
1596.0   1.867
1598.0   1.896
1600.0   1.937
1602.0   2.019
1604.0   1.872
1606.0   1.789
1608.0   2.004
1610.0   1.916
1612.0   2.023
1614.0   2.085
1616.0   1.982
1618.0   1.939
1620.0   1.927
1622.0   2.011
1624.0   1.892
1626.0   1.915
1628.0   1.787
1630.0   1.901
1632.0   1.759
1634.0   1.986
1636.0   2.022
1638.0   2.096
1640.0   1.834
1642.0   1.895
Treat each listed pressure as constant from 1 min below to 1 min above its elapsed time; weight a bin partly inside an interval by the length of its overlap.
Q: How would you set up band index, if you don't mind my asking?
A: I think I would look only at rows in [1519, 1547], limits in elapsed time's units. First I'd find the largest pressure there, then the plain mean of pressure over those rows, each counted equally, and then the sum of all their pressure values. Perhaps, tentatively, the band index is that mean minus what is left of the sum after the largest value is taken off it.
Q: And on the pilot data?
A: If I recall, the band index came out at -23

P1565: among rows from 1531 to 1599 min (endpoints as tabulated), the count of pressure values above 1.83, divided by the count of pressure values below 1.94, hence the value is 1.04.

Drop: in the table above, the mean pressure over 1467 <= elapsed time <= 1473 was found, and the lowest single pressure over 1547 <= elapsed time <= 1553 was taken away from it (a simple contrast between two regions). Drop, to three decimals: -0.005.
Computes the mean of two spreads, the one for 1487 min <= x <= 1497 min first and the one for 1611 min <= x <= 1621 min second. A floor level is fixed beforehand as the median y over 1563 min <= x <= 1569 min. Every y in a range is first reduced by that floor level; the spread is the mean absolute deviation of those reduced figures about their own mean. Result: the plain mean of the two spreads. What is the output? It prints 0.065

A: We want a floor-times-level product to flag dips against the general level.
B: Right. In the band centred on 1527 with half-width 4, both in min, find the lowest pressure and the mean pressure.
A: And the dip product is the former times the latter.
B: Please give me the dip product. 3.92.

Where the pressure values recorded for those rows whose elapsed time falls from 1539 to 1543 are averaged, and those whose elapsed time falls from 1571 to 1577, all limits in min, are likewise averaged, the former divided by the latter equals 0.966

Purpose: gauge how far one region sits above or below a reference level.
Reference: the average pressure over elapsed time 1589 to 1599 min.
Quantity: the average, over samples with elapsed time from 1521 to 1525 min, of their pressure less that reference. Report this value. 0.02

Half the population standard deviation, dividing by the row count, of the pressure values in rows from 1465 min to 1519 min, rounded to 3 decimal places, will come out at 0.042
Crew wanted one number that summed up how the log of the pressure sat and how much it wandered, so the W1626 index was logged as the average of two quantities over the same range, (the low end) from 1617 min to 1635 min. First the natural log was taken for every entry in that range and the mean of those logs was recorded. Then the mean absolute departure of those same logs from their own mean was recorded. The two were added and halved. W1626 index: 0.337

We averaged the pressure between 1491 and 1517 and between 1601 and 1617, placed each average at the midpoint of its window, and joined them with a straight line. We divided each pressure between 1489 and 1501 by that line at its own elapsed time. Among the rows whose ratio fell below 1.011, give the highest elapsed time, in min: 1498.0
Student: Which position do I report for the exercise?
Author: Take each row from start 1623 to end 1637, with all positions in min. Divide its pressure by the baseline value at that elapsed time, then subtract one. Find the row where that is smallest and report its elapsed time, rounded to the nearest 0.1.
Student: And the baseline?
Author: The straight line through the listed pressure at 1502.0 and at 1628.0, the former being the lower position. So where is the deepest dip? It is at 1632.0 min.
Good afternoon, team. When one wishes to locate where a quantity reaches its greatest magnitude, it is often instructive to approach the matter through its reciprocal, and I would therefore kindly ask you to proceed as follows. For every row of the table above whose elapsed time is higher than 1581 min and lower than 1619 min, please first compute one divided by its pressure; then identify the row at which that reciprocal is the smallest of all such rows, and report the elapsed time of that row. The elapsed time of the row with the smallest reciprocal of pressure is 1614.0 min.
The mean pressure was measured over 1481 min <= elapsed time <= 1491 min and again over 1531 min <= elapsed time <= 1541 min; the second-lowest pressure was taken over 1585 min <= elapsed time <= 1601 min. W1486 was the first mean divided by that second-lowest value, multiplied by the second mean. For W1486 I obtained 2.05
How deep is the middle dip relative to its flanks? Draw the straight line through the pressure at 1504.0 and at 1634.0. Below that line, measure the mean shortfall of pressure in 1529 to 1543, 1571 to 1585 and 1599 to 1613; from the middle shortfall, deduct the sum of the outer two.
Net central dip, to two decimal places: 0.14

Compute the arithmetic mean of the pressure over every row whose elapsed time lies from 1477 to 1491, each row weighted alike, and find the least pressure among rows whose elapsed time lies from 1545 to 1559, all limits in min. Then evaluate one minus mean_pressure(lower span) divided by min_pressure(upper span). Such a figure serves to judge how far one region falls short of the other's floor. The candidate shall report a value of 0.00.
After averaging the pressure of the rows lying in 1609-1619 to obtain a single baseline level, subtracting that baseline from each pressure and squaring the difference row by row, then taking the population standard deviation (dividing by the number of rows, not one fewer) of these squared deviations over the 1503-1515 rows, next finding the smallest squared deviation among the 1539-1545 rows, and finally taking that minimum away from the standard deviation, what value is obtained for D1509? 0.016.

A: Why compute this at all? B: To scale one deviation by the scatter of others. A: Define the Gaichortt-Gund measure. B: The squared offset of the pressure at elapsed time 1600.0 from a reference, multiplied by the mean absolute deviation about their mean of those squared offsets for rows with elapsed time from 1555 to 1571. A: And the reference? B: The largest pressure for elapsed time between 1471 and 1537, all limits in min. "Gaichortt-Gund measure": 0.0031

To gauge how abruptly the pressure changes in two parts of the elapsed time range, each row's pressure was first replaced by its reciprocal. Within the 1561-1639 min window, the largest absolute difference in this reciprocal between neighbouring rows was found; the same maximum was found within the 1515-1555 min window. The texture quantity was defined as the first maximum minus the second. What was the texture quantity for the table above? 0.00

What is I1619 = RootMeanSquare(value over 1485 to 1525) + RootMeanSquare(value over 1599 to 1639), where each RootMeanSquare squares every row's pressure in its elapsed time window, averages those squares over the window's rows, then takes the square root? 3.80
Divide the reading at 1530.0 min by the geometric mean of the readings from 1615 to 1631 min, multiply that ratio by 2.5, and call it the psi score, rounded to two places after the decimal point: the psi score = 2.83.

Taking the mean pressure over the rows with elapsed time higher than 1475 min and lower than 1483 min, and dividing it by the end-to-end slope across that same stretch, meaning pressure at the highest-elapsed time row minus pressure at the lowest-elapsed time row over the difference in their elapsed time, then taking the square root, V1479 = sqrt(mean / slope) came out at 13.8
